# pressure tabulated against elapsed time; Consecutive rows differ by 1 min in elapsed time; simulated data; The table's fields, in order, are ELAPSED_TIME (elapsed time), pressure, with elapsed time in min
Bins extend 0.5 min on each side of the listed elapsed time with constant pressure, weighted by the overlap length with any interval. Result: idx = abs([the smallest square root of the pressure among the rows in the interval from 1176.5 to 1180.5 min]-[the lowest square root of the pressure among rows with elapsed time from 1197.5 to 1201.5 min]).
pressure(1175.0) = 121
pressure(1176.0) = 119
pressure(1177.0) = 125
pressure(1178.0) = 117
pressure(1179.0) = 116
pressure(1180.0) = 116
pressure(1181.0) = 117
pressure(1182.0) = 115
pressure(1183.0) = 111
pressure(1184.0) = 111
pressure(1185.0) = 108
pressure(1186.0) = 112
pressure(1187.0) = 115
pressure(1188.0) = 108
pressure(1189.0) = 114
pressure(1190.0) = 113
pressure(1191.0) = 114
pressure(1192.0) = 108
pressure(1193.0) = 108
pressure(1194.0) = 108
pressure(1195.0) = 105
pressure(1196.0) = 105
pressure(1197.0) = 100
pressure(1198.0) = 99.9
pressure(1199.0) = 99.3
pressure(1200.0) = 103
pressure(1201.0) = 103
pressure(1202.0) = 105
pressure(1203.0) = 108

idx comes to 0.8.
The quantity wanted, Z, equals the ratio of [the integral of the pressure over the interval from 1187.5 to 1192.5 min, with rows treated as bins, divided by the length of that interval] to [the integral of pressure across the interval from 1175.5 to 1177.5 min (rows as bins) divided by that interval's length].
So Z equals 0.91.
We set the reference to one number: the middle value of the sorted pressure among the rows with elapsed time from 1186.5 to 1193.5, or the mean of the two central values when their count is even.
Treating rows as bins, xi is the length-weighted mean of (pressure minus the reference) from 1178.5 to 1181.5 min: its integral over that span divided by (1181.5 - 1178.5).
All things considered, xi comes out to 3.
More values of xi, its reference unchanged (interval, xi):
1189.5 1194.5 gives -3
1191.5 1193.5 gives -5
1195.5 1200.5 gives -12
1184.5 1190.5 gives -1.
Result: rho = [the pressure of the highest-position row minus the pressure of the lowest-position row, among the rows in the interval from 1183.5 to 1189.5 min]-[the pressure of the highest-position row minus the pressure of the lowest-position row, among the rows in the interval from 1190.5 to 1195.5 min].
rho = 12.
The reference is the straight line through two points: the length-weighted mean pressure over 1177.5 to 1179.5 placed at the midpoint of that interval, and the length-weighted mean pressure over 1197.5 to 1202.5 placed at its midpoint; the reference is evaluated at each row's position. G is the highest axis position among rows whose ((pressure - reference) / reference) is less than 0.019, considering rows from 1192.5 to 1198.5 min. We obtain 1198.0 min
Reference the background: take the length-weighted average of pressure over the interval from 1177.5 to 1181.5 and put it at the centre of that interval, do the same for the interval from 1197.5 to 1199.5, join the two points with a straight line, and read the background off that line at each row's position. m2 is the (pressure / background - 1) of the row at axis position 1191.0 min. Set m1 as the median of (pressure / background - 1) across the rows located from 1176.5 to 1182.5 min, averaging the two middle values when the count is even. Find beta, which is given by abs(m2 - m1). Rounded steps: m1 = 0.003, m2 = 0.073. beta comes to 0.07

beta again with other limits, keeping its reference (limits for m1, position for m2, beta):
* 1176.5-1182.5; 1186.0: 0.01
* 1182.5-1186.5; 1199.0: 0.02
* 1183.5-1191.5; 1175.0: 0.03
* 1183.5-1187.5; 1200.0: 0.05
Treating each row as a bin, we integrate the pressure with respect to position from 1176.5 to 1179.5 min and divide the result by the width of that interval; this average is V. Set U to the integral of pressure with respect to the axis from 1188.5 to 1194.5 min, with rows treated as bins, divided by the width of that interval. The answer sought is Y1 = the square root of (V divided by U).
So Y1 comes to 1.04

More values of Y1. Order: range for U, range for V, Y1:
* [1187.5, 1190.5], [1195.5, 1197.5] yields 0.96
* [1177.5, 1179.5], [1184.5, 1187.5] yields 0.98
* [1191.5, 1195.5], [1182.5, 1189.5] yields 1.02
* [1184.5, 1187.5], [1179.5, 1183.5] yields 1.01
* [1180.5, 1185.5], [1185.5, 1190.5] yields 1.00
